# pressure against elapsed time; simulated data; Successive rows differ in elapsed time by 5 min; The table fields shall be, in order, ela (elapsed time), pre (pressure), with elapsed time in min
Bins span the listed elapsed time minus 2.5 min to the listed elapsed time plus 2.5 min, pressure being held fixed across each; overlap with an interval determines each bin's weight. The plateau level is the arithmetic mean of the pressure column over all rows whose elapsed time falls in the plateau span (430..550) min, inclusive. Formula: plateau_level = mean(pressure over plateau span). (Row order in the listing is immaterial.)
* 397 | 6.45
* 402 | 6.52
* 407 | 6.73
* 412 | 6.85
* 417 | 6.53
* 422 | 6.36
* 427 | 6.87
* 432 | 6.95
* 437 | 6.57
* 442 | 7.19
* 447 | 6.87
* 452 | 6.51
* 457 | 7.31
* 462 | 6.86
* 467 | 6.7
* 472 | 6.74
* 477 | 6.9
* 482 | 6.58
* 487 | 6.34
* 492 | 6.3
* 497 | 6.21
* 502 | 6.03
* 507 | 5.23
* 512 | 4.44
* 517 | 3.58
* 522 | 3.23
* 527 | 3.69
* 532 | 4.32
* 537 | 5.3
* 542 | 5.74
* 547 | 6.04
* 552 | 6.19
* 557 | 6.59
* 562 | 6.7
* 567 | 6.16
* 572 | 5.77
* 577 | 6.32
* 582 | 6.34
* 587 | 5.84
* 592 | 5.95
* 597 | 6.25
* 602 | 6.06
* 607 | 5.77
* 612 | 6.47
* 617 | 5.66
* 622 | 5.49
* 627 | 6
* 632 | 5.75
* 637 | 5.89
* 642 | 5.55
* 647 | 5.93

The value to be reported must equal 5.90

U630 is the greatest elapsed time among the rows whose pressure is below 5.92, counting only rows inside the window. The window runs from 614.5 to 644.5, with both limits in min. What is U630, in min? 642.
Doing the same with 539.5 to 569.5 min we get 542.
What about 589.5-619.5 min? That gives 617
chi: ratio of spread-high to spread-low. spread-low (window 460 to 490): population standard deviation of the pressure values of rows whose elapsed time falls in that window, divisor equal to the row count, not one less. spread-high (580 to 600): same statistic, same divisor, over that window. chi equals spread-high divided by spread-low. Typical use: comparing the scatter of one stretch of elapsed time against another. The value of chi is 1.1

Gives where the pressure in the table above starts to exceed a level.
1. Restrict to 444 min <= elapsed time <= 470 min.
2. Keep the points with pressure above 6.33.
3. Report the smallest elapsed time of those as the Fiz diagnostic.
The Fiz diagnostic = 447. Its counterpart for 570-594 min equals 582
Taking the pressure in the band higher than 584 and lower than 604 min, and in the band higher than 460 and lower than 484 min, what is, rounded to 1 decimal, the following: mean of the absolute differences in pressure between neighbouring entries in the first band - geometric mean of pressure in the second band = -6.6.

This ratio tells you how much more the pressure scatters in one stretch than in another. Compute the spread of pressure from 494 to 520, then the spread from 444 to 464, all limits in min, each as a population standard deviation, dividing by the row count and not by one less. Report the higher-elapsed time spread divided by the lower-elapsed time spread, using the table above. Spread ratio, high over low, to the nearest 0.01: 3.47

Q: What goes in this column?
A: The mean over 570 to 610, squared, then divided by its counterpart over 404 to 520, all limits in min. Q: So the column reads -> 5.7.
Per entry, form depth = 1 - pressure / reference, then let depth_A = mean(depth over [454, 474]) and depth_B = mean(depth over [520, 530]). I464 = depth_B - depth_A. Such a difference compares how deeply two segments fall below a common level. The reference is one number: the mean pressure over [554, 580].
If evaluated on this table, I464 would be 0.5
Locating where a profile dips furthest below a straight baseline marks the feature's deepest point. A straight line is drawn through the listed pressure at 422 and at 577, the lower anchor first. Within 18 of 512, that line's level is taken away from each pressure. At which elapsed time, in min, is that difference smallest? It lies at 522 min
